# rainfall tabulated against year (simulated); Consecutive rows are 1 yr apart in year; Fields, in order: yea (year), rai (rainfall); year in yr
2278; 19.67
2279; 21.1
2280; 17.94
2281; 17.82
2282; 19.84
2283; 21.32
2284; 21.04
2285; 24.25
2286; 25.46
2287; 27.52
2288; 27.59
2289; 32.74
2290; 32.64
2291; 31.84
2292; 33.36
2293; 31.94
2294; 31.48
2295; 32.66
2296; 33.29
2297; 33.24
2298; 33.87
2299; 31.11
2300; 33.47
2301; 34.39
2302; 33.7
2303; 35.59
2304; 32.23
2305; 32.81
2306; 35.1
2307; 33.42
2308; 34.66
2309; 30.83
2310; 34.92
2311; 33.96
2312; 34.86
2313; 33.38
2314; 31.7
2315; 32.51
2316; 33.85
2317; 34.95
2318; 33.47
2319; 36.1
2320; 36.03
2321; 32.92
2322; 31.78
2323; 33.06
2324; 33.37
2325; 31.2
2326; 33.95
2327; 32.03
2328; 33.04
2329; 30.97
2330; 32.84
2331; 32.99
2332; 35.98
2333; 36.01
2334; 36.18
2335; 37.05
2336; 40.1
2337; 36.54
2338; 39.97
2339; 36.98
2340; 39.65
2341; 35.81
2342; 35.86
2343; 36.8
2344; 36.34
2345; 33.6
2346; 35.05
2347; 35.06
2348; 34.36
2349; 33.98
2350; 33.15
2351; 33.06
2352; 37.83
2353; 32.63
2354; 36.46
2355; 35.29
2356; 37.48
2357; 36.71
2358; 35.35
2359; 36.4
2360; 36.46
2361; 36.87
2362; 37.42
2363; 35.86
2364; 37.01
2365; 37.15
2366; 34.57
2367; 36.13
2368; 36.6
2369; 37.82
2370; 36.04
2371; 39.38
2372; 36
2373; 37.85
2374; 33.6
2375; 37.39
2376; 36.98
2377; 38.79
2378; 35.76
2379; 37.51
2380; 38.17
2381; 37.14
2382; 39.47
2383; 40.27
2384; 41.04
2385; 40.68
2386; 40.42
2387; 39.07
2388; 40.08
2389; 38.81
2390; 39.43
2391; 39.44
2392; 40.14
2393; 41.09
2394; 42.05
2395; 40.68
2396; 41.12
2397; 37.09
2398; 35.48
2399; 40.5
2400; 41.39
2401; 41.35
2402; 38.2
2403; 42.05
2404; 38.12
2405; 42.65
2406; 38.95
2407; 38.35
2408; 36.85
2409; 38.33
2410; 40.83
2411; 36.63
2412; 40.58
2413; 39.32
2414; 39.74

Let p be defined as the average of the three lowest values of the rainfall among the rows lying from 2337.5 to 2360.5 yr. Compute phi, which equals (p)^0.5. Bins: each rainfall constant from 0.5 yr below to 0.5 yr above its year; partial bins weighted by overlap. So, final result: 5.7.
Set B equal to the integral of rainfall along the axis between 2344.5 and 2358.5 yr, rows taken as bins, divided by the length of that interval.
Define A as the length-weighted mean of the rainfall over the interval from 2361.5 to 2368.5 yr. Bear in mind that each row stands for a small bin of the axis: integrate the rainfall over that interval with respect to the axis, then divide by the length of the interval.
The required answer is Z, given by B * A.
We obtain 1274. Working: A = 36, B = 35.0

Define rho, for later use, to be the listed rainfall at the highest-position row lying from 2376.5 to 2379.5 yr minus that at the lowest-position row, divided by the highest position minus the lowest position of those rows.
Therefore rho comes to -0.6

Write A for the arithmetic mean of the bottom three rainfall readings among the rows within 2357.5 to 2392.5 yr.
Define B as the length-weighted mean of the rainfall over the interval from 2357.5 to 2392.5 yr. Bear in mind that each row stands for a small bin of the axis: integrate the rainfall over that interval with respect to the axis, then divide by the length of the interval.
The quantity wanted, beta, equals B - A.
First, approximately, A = 34.5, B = 38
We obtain 3.2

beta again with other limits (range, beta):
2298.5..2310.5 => 2.1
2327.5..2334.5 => 1.7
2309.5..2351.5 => 3.4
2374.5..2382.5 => 1.0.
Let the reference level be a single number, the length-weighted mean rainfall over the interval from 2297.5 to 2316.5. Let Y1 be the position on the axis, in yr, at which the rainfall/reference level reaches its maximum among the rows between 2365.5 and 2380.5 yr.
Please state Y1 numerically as 2371 yr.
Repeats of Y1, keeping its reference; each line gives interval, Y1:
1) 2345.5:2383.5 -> 2383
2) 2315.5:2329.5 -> 2319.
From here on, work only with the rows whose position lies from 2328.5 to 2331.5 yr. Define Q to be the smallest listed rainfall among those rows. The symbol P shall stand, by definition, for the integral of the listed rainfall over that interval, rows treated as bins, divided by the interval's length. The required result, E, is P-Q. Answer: 1.3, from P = 32.3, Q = 30.97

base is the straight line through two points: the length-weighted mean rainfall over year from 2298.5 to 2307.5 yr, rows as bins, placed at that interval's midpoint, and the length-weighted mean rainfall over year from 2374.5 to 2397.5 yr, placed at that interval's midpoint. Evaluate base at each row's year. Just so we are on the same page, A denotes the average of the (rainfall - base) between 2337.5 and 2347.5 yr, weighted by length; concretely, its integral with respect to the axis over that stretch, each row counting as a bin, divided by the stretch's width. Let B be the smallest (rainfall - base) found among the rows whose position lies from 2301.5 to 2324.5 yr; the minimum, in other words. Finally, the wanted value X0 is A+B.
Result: -2.9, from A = 0.3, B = -3.1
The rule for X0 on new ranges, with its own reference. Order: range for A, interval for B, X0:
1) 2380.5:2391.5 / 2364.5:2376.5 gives -4.4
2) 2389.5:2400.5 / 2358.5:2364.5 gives -1.8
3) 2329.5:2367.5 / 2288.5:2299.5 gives -2.8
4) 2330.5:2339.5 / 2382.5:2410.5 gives -3.5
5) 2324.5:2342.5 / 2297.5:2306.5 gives -2.4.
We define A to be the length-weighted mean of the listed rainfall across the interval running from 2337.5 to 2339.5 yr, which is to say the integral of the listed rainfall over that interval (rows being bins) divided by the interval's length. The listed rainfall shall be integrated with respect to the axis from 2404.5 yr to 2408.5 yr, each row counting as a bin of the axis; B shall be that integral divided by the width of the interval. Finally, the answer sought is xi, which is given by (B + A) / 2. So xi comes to 39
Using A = 38.5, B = 39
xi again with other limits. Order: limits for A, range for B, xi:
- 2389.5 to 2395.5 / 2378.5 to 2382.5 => 39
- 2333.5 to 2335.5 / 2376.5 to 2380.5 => 37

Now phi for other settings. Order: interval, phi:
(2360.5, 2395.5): 5.9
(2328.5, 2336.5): 5.7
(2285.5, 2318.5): 5.2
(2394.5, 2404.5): 6.1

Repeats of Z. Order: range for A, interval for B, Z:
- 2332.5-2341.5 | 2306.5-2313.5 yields 1267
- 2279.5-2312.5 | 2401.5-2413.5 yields 1190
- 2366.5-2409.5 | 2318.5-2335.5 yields 1313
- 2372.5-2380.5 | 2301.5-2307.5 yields 1251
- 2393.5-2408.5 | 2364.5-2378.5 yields 1456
